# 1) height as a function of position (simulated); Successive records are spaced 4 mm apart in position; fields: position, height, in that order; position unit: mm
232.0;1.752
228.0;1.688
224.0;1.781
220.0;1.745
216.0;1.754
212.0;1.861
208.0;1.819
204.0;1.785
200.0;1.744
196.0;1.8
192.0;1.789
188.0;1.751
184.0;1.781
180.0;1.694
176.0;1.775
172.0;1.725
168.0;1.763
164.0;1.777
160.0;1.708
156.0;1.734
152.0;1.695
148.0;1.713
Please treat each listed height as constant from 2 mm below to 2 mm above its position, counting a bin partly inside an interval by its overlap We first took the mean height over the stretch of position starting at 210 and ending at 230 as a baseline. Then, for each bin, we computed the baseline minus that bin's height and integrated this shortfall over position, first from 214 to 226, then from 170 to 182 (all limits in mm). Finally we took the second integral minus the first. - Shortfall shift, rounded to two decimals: 0.34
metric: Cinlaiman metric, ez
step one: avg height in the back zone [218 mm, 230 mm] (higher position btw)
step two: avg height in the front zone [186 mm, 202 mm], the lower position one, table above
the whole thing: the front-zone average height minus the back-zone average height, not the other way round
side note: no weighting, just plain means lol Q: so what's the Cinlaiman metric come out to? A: 0.033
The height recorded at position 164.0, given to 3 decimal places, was 1.777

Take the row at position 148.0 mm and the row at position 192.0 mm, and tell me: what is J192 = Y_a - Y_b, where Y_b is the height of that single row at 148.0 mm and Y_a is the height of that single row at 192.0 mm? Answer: 0.08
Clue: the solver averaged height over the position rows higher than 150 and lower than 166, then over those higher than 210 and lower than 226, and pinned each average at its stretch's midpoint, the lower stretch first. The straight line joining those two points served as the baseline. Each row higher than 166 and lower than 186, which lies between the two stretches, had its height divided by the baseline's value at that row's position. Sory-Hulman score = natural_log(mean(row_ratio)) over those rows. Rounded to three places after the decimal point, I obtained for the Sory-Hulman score 0.001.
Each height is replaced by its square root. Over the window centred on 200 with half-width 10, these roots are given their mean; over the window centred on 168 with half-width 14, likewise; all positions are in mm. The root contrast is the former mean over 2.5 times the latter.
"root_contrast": 0.405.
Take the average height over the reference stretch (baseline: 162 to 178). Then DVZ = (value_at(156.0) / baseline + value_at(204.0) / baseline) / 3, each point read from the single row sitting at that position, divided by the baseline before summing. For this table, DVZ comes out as 0.666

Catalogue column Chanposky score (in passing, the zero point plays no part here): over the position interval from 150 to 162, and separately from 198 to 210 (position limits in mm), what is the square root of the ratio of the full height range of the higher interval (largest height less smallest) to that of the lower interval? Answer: 1.4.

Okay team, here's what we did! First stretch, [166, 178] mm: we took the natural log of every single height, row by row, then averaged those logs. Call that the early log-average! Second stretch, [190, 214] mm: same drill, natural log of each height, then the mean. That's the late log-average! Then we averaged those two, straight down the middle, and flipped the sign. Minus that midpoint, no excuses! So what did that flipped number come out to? -0.575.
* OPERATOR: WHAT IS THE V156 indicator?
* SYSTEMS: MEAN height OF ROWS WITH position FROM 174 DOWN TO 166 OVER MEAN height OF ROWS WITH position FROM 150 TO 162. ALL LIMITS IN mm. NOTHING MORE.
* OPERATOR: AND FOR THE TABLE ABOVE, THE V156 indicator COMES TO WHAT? 1.02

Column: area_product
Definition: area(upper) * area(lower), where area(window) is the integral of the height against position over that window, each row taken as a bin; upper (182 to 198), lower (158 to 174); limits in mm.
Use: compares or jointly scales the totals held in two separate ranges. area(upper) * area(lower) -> 794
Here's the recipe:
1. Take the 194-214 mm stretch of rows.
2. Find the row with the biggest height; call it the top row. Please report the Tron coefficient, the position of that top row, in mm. 212.0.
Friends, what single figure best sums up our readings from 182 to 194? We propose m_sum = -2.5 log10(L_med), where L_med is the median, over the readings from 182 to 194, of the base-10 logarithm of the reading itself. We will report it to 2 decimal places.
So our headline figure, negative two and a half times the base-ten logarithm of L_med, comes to 1.50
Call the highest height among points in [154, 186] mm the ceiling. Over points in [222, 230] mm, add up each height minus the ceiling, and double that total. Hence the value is -0.19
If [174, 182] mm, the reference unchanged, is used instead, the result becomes -0.19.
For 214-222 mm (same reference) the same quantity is -0.13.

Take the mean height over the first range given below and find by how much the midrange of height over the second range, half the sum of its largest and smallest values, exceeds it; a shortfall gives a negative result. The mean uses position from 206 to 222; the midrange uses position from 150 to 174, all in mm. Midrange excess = -0.059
